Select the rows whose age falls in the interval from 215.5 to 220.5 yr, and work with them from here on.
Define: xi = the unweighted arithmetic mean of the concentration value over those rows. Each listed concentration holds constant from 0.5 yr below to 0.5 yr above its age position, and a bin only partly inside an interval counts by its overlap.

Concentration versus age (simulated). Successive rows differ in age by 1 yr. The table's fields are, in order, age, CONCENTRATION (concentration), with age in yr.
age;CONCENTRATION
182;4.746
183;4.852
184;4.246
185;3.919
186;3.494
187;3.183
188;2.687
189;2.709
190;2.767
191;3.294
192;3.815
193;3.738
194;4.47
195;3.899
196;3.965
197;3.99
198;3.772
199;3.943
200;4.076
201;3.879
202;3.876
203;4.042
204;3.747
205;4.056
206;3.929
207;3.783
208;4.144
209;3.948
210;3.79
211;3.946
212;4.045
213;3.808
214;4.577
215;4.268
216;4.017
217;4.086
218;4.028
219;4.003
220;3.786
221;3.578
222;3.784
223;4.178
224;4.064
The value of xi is 3.98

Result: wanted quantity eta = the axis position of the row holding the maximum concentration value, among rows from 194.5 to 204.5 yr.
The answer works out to 200 yr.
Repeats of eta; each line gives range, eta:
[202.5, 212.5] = 208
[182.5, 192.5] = 183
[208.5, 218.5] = 214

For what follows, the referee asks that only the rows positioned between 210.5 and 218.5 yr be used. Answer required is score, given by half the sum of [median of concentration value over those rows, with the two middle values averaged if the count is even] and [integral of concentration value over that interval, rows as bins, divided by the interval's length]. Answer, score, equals 4.07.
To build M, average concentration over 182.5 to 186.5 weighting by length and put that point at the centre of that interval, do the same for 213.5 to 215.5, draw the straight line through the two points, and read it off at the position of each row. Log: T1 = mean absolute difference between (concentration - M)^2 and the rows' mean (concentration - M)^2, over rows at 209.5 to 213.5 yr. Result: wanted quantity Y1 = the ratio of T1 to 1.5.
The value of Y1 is 0.06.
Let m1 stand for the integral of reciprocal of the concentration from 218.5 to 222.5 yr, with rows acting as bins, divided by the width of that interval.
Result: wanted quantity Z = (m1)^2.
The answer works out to 0.070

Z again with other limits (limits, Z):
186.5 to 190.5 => 0.125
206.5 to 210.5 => 0.065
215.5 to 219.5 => 0.061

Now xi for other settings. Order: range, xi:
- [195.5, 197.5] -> 3.98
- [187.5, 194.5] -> 3.35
